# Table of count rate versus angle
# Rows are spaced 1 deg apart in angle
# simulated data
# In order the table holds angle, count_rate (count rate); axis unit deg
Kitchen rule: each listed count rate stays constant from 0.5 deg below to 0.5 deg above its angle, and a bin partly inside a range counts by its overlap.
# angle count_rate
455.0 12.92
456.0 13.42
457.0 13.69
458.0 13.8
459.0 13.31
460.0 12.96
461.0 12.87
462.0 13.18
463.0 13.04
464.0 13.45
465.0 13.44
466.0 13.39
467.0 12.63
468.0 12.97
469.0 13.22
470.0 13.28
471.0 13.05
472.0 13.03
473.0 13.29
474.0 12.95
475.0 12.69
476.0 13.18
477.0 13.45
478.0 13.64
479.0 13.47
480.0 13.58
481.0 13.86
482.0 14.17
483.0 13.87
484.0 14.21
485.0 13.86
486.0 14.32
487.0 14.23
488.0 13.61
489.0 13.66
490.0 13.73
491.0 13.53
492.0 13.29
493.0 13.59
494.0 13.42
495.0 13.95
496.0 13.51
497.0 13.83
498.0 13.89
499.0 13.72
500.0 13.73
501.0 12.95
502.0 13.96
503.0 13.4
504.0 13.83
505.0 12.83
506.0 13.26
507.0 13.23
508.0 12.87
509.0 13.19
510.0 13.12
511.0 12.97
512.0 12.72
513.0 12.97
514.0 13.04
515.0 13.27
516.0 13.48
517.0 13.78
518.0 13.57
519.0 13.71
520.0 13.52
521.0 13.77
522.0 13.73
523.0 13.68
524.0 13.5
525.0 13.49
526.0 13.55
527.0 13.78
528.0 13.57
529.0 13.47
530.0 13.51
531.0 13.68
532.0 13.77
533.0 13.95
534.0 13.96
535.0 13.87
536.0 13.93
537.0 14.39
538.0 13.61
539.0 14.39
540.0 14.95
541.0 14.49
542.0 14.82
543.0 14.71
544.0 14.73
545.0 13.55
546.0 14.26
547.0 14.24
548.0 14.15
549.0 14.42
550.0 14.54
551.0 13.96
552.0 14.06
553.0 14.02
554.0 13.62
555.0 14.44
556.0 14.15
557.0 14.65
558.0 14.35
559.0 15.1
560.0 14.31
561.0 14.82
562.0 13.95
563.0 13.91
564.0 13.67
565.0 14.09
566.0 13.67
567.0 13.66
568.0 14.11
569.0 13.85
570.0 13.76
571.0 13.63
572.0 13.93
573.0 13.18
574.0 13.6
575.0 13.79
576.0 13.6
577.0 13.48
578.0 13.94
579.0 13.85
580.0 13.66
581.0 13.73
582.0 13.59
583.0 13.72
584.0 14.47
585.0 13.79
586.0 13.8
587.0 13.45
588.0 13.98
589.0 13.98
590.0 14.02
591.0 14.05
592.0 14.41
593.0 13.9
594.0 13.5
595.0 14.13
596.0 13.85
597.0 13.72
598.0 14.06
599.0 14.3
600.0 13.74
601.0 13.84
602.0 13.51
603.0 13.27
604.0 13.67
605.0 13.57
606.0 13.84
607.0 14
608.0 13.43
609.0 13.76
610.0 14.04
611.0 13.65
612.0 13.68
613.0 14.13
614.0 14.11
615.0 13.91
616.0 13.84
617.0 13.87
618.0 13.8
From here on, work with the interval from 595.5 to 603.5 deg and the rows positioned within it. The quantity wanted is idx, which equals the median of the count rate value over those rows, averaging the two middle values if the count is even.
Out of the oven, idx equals 13.8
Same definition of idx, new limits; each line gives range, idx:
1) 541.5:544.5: 14.7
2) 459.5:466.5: 13.2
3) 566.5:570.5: 13.8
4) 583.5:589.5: 13.9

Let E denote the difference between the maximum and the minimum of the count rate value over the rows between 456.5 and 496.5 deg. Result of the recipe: 1.7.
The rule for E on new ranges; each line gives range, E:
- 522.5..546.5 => 1.5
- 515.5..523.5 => 0.3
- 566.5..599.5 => 1.3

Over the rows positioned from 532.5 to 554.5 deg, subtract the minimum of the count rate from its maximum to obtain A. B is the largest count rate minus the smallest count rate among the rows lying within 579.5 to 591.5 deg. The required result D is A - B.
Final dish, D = 0.4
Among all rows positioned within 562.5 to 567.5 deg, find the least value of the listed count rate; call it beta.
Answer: 13.66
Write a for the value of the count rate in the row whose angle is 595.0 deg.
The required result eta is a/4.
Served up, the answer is 3.53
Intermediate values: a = 14.13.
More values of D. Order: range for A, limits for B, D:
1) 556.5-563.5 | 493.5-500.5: 0.7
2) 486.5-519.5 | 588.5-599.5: 0.6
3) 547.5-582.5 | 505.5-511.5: 1.5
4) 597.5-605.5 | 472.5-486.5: -0.6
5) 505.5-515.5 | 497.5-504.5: -0.5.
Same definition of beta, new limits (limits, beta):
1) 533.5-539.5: 13.61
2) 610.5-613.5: 13.65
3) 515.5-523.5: 13.48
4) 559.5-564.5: 13.67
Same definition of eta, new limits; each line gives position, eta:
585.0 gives 3.45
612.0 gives 3.42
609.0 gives 3.44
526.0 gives 3.39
